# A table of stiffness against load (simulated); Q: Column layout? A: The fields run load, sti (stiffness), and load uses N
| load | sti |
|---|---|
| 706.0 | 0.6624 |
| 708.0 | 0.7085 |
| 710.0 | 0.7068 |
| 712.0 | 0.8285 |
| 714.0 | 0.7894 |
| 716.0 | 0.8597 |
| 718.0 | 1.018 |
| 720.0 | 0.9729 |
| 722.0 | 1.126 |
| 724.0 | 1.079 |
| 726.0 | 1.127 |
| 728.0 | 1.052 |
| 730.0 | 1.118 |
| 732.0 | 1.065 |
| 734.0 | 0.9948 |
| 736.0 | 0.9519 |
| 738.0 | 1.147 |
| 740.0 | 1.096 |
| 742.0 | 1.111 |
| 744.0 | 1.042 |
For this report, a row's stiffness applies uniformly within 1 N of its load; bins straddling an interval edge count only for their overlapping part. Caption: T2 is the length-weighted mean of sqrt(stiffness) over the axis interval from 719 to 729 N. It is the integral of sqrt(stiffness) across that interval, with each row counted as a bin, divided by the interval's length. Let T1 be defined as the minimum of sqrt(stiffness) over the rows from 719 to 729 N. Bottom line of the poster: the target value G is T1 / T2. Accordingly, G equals 0.953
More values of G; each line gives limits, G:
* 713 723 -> 0.912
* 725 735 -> 0.964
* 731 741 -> 0.952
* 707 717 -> 0.954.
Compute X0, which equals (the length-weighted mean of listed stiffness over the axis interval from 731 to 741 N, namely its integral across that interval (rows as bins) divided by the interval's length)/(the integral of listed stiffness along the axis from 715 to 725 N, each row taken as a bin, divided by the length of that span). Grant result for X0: 1.0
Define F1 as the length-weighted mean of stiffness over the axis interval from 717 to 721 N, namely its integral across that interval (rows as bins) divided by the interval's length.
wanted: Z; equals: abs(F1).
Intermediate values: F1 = 1.00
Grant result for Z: 1.00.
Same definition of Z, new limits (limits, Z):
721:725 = 1.10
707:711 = 0.71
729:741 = 1.06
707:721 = 0.84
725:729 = 1.09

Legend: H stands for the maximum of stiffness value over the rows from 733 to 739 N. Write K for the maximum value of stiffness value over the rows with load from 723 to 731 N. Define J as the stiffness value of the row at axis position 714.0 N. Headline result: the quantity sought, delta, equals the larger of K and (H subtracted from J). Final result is 1.127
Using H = 1.147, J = 0.7894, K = 1.127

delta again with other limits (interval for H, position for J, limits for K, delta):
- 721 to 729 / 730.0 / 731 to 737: 1.065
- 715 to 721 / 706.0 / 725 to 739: 1.147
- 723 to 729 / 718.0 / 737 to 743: 1.147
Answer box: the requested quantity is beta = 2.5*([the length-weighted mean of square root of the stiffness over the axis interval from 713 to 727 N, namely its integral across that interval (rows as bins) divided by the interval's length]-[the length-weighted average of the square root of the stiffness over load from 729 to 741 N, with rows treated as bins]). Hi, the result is -0.08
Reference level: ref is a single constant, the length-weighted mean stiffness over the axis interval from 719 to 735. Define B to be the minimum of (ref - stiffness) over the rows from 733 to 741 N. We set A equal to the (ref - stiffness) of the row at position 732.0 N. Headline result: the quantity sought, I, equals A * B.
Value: 0.000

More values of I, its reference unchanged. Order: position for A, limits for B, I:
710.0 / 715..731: -0.022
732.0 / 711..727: 0.000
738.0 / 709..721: -0.004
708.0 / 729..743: -0.029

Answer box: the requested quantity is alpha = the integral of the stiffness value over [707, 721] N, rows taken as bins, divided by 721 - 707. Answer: 0.84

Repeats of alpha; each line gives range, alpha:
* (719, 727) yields 1.08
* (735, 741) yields 1.06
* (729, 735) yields 1.06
